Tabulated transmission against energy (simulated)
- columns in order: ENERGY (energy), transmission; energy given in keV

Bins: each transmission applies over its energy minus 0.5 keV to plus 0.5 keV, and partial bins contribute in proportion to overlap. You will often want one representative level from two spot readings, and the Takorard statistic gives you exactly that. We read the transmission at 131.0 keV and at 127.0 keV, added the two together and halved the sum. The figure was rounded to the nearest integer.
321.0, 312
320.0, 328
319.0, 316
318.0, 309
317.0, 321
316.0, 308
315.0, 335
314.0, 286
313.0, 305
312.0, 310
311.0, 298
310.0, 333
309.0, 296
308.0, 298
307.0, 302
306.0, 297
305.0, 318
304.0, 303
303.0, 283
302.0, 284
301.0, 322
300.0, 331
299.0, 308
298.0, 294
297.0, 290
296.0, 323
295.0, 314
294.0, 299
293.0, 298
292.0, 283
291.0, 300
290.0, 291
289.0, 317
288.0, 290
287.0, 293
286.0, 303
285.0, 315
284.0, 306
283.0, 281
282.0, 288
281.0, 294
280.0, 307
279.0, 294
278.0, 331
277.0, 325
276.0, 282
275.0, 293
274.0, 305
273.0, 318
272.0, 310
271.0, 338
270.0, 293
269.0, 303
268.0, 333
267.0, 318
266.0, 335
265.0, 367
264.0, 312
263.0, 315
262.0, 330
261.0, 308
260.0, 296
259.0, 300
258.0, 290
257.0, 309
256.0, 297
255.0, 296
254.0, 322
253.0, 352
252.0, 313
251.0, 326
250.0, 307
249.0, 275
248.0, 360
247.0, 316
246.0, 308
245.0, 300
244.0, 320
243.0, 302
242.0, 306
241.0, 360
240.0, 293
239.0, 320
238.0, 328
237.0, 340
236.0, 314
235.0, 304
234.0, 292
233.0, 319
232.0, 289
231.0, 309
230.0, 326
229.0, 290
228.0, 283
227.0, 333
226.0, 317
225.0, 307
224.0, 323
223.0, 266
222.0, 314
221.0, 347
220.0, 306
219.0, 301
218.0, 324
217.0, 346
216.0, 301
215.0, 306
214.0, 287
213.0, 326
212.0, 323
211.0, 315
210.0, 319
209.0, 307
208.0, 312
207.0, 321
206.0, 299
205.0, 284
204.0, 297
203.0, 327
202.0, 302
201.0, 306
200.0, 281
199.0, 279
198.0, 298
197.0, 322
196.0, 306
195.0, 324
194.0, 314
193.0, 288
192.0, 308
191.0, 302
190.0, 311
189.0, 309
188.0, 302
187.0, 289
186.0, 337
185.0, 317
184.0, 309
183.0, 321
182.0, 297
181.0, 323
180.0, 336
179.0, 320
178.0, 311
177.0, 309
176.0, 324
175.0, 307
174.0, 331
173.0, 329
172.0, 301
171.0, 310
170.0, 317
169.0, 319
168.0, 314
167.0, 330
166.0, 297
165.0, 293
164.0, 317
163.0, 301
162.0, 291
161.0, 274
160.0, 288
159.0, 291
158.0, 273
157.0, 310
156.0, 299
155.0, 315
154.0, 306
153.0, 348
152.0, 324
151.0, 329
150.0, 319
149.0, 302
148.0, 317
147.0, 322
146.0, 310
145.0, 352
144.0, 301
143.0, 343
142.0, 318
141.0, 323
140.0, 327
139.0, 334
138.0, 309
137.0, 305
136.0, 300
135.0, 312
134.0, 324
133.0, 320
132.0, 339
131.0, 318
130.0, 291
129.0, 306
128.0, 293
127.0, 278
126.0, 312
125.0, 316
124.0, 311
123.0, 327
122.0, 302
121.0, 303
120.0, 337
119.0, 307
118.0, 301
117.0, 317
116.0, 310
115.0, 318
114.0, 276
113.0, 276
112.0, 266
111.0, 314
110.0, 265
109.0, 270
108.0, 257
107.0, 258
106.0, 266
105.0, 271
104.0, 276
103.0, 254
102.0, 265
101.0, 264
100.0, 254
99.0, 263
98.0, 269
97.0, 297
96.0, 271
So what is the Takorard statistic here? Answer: 298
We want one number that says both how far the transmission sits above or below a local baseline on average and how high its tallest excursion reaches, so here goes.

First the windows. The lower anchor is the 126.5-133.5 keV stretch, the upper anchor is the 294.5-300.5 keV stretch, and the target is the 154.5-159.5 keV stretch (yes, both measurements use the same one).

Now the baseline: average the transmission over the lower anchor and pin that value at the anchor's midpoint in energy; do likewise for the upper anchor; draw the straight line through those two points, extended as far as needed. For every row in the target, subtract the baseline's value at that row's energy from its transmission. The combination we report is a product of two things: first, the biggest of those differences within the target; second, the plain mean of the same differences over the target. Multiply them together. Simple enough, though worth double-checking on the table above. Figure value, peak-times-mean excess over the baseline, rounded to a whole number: -76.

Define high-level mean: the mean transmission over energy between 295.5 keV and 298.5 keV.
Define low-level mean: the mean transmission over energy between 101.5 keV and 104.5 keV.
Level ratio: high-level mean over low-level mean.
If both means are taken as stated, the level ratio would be 1.14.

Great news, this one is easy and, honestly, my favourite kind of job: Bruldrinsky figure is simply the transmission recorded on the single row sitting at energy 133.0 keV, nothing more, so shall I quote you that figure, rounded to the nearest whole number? 320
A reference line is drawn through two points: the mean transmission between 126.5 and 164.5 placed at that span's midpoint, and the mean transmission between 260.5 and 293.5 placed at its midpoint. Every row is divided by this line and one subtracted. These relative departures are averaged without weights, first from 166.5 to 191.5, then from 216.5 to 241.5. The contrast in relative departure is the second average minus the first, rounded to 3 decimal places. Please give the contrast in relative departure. 0.001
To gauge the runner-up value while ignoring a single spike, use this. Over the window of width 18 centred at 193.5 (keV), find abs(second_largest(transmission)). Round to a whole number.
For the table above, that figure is 324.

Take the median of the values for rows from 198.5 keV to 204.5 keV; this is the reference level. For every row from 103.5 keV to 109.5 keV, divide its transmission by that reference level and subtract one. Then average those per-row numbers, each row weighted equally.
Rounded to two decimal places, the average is -0.11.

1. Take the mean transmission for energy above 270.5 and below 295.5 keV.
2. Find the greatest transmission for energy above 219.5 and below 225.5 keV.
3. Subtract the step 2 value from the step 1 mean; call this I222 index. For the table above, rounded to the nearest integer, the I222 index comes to -44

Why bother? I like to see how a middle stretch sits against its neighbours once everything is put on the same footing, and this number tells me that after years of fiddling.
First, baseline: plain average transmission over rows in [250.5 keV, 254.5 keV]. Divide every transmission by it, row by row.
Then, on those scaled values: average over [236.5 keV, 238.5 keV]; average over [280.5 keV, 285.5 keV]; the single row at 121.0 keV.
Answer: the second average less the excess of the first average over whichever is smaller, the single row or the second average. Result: 0.79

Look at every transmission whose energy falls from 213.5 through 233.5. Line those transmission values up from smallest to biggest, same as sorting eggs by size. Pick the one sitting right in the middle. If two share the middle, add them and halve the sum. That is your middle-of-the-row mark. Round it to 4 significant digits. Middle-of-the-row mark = 308.0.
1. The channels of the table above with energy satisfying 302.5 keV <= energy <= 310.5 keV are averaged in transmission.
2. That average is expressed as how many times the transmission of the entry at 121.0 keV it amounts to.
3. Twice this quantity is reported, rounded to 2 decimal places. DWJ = 2.00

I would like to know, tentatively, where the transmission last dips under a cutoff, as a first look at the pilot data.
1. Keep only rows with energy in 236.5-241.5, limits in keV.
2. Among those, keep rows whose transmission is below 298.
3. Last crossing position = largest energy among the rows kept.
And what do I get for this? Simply 240.0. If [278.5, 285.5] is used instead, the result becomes 283.0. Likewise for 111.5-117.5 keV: 114.0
